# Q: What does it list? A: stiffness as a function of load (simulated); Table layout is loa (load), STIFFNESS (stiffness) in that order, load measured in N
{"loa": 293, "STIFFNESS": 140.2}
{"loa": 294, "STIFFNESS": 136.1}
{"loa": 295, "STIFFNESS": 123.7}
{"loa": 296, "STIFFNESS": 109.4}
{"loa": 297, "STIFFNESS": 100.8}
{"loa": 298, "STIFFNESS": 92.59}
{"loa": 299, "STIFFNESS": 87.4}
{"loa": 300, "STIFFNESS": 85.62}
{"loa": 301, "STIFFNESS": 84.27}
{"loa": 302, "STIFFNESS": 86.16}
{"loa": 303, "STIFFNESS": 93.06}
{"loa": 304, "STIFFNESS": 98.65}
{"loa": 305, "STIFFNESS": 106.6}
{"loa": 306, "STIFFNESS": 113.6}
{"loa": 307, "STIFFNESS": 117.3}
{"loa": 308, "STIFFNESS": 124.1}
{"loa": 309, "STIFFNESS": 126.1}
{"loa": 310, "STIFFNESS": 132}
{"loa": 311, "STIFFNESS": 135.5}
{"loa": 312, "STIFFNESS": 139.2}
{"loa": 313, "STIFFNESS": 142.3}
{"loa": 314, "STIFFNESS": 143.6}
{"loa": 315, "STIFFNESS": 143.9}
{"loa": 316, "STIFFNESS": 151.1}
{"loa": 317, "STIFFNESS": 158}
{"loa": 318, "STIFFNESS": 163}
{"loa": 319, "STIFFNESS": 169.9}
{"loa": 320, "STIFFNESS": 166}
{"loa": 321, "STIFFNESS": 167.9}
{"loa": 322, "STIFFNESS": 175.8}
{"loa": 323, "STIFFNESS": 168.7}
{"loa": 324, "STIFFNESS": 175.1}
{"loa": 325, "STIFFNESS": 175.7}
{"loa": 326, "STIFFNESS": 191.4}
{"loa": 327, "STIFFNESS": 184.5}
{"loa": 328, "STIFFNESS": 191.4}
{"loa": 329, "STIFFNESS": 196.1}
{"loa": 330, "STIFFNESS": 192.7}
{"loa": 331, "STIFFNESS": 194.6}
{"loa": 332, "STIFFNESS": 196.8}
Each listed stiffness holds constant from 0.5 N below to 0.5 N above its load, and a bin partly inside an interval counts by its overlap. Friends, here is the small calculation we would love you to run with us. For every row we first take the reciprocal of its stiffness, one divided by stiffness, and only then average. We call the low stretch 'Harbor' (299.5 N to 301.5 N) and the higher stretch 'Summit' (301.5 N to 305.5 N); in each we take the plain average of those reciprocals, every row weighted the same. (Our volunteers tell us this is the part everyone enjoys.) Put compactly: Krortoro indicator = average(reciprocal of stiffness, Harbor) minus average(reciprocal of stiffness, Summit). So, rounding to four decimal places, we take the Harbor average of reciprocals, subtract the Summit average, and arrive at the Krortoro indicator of 0.0013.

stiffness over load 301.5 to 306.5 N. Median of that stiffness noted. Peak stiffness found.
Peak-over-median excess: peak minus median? 15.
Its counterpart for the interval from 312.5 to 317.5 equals 14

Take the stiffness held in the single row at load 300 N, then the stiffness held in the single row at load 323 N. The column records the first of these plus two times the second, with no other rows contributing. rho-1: 423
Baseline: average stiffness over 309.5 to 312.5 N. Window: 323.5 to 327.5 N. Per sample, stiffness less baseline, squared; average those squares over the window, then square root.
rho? 47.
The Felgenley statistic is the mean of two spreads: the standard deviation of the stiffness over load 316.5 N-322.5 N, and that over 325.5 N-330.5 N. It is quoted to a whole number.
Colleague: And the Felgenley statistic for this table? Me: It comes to 5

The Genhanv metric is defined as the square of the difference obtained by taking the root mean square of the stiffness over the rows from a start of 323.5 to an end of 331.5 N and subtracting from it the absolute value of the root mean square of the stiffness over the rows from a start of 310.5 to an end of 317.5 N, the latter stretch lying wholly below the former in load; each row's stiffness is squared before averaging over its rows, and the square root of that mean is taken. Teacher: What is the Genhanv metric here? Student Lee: 1839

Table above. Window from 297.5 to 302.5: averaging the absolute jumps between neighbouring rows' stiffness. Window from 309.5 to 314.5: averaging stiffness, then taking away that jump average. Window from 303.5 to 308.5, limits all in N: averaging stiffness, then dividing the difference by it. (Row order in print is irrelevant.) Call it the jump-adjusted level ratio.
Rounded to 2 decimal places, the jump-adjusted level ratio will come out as 1.21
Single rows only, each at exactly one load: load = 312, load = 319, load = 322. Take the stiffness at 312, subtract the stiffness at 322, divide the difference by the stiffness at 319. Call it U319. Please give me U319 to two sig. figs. -0.22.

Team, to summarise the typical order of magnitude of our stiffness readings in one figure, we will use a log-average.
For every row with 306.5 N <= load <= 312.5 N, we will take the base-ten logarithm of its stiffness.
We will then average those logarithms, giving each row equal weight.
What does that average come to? 2.11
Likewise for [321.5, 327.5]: 2.25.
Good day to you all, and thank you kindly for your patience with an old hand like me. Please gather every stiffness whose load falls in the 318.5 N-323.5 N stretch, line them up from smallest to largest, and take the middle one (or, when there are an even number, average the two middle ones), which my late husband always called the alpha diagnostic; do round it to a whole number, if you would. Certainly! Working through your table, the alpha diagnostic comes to 169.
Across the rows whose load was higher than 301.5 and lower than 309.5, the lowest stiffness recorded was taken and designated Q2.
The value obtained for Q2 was 86.16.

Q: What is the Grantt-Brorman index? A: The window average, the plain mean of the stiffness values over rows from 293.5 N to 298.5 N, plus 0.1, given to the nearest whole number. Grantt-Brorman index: 113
